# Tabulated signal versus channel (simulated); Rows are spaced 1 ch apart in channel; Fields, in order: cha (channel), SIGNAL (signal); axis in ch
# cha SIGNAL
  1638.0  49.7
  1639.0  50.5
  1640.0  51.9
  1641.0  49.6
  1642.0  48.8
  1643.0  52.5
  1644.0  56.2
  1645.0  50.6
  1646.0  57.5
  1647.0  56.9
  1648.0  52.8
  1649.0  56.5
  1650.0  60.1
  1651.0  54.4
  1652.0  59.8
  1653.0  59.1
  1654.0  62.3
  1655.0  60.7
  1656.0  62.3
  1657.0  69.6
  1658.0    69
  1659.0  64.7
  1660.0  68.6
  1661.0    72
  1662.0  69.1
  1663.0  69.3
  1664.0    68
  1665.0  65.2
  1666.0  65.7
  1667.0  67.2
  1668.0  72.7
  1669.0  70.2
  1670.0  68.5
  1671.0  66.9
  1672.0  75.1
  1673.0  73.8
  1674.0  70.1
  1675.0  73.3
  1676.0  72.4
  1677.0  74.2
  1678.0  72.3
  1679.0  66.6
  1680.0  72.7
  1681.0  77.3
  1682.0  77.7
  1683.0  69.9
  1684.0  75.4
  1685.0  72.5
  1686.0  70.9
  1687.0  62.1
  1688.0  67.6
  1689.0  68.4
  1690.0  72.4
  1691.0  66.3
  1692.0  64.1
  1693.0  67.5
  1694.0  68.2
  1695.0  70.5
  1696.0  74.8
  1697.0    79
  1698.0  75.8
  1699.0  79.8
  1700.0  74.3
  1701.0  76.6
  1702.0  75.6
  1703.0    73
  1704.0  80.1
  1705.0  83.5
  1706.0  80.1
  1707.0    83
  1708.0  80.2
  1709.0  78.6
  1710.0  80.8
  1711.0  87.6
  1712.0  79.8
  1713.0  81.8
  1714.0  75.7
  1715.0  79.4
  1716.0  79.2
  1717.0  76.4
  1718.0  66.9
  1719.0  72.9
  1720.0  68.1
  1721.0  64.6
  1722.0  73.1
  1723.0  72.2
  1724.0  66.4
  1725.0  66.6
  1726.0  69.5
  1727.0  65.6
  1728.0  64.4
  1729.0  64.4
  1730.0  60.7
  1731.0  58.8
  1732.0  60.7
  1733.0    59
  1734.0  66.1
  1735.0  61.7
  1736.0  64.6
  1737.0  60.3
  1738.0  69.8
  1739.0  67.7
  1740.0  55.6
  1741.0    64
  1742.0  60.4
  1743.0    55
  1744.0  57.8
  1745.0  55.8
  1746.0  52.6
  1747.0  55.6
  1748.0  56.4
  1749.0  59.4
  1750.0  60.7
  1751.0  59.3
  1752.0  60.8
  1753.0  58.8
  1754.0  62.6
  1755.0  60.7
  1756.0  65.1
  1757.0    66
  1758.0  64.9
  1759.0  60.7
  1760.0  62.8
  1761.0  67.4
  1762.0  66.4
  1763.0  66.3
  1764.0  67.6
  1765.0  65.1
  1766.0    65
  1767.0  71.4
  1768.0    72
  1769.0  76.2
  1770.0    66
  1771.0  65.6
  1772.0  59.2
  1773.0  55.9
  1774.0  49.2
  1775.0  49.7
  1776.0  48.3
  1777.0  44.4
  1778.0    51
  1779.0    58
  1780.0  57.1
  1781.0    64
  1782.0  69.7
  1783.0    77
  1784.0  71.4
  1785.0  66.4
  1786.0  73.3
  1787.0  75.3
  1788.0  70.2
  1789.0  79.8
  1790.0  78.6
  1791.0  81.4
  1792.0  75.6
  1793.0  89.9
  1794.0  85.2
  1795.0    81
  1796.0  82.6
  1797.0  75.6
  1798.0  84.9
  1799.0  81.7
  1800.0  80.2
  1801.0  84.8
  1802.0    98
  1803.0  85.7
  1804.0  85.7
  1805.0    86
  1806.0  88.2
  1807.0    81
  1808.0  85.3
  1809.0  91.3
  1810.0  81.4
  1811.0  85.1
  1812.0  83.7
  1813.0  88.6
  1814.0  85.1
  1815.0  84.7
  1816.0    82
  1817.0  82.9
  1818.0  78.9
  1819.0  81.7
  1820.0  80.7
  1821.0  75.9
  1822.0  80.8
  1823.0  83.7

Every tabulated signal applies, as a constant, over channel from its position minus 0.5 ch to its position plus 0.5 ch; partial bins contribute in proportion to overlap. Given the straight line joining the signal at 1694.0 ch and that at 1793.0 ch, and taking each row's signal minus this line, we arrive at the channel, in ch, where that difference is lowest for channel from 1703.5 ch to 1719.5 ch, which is 1718.0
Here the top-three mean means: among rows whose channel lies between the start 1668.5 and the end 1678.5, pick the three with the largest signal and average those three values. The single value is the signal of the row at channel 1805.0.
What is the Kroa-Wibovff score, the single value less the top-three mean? 12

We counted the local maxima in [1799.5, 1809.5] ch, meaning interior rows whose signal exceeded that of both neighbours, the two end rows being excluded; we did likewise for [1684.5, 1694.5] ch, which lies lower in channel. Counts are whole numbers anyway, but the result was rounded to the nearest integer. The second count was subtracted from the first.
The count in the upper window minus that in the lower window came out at 1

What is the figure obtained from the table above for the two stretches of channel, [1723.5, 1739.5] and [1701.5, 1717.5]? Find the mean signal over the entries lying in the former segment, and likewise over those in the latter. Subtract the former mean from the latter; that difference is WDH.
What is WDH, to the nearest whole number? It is 16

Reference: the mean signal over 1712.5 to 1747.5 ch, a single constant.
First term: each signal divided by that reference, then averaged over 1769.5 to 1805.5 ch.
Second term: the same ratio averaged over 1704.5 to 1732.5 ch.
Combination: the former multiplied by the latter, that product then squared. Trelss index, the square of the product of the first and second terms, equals 1.49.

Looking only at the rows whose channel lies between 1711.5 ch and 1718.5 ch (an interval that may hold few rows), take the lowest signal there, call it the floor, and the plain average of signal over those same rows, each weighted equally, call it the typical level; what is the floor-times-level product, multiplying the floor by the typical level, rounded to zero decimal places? 5153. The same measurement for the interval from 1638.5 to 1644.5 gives 2517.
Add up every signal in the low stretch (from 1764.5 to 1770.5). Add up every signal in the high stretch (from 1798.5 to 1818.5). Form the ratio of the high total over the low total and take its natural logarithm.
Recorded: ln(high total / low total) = 1.4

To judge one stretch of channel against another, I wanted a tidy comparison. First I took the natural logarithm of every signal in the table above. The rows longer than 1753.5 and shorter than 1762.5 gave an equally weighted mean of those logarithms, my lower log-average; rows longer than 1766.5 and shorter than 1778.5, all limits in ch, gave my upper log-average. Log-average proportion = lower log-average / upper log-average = 1.024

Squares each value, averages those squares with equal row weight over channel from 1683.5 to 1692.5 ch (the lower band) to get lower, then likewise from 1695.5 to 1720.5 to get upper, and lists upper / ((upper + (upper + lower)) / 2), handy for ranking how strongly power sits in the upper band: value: 0.718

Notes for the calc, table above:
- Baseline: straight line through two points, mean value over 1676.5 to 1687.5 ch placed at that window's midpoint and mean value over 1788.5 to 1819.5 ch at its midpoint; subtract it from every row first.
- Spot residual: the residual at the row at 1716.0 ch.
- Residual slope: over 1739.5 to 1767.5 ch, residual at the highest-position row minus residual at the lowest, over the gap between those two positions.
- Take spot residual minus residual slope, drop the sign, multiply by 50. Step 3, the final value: 173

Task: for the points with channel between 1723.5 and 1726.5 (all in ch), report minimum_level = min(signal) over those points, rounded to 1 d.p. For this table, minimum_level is 66.4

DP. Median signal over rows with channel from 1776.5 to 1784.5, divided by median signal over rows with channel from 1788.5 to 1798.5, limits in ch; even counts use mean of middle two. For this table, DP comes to 0.75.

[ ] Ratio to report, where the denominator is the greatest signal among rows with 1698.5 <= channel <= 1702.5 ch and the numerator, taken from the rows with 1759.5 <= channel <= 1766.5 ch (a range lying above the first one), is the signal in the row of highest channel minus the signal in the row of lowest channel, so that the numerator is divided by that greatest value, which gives 0.028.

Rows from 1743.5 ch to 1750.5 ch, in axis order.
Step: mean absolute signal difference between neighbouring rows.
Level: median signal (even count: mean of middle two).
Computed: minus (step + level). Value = -58.6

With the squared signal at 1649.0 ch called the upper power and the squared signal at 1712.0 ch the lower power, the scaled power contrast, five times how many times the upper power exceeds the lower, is 2.5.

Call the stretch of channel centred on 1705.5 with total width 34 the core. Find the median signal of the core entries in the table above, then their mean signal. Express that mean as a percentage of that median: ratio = 99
